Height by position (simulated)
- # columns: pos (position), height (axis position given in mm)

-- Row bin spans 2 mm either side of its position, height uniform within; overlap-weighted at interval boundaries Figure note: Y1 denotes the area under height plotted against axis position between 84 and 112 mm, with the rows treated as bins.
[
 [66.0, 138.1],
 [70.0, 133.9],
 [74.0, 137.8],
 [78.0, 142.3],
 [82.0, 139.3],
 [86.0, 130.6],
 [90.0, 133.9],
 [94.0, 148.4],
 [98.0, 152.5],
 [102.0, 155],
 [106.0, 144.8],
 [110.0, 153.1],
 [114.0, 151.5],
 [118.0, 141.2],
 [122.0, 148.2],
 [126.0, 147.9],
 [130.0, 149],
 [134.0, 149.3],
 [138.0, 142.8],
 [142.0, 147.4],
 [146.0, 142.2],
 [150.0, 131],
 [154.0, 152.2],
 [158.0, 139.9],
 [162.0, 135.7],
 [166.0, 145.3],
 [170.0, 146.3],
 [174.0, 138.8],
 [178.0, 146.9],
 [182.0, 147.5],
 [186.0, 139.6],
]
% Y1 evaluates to 4073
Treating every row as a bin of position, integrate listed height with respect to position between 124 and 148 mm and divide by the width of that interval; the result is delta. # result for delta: 146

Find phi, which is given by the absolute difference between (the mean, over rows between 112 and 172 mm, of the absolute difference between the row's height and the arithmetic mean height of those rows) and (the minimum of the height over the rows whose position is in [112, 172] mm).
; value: 126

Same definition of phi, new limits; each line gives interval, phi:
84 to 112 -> 123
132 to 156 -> 126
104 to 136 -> 139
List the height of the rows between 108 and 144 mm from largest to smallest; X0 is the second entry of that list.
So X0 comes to 151.5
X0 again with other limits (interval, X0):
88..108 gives 152.5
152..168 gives 145.3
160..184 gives 146.9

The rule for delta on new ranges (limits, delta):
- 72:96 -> 139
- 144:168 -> 141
